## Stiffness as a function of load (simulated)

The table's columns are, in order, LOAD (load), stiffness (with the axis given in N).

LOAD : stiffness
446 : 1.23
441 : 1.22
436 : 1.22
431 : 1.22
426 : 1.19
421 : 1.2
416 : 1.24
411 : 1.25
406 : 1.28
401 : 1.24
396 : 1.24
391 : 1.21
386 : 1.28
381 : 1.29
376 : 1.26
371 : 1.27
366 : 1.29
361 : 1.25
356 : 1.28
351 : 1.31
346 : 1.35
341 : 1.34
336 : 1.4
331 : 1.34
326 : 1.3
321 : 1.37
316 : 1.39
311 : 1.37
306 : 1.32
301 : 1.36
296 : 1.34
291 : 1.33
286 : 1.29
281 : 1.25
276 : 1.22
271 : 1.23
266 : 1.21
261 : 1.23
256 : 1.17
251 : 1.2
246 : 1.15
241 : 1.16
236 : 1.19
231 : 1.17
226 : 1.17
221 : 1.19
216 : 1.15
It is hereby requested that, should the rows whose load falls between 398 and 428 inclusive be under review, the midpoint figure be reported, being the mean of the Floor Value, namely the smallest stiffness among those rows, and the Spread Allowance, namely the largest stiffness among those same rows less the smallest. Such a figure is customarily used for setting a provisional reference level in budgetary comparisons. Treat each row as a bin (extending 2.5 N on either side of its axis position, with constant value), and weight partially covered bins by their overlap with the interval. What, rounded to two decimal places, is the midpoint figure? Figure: 0.64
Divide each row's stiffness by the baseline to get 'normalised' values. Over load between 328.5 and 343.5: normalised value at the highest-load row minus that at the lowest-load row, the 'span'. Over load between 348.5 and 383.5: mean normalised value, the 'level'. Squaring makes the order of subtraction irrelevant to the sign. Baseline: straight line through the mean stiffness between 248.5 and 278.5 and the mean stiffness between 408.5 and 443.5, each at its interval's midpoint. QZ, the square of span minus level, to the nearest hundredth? 1.11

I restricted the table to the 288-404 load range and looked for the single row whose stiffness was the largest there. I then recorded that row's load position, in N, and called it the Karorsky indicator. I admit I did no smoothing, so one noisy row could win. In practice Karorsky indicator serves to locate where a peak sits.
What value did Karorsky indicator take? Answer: 336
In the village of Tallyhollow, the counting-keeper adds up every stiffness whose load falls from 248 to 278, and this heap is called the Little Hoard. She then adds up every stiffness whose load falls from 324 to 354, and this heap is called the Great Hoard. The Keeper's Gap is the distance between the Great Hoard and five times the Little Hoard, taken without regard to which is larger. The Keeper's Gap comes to 28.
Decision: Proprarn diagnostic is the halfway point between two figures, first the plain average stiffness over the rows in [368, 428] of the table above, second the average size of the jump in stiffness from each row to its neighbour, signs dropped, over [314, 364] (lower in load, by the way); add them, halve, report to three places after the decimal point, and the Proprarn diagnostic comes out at 0.643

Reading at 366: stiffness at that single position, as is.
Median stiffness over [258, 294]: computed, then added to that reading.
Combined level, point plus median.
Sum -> 2.520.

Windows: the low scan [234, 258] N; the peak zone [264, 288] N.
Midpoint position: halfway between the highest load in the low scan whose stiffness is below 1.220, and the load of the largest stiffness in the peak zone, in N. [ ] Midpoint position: 271.0 N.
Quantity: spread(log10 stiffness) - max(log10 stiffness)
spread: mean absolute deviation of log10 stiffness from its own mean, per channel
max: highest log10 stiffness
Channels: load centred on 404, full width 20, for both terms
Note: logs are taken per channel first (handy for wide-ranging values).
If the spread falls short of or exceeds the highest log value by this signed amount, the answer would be -0.10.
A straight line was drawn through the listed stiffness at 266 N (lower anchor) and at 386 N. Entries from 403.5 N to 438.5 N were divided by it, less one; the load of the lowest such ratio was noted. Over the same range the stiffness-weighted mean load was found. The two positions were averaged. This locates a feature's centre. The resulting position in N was 423.4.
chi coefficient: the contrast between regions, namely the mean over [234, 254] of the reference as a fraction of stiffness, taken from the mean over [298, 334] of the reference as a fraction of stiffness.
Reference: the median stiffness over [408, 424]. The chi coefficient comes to -0.14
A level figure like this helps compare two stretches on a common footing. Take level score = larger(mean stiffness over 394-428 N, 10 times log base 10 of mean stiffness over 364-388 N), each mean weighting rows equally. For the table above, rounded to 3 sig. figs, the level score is 1.23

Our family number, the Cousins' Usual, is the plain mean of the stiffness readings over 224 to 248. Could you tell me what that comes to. 1.17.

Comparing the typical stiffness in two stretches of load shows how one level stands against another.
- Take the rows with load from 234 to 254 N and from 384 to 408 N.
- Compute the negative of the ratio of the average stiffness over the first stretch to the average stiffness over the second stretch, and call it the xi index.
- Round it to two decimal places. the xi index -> -0.94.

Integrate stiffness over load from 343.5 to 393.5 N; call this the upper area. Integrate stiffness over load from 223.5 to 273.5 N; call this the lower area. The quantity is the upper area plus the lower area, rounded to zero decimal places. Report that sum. 123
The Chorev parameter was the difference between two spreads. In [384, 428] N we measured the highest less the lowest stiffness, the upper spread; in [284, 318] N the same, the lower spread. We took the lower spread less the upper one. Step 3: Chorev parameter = 0.010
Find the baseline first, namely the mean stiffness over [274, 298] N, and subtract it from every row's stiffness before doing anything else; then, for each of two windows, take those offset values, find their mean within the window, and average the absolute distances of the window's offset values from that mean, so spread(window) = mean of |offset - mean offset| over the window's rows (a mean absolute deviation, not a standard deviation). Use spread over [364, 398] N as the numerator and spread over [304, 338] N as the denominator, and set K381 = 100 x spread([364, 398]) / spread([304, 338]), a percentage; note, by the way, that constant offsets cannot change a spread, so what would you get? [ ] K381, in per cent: 73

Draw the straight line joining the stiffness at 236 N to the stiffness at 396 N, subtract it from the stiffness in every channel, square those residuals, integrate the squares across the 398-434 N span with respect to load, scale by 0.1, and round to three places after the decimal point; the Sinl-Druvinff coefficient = 0.004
